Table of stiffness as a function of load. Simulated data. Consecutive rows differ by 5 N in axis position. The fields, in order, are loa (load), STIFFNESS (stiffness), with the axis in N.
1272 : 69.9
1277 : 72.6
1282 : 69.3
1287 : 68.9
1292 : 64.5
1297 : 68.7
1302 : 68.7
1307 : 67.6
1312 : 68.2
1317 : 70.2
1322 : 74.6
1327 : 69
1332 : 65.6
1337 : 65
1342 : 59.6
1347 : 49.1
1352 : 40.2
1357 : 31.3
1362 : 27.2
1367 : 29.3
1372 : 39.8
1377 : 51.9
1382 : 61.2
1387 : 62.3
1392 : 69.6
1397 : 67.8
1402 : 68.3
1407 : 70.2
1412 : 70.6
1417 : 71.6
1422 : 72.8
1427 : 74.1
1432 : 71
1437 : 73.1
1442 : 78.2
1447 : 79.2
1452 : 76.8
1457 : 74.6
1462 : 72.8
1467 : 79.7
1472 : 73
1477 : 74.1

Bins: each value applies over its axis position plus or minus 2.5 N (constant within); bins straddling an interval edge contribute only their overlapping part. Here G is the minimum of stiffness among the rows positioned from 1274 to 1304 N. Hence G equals 64.5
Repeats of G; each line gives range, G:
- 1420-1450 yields 71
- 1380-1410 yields 61.2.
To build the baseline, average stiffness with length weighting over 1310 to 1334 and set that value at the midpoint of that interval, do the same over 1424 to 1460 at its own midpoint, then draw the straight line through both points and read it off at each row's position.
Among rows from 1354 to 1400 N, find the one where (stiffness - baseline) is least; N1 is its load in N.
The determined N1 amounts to 1362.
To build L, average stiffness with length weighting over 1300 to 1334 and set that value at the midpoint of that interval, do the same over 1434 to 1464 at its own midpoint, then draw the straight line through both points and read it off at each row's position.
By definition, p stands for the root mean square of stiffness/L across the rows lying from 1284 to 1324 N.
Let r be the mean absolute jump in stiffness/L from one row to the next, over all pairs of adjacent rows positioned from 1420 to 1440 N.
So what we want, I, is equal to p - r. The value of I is 0.98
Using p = 1.01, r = 0.03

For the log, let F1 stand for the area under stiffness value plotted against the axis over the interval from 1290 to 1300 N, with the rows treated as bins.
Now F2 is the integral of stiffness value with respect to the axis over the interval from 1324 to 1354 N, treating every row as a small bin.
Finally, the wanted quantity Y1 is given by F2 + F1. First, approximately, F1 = 668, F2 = 1760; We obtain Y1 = 2428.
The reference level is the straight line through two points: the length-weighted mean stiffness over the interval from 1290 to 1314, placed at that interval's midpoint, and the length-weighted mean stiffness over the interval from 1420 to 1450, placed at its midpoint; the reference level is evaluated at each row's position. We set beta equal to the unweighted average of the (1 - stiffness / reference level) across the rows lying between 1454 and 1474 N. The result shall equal 0.02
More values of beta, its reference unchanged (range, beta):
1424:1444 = 0.01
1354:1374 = 0.55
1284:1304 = -0.01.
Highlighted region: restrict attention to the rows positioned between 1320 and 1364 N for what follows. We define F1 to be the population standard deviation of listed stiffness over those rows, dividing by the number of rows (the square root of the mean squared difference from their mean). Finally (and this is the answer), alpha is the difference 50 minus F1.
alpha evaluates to 33.7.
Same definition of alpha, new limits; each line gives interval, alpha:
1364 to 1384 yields 37.9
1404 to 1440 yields 48.7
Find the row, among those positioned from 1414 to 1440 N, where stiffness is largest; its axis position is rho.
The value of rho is 1427 N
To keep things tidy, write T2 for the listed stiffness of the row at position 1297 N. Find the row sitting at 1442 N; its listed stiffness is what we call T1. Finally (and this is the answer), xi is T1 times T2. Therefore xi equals 5372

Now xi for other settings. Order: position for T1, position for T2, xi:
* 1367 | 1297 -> 2013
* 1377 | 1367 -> 1521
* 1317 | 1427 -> 5202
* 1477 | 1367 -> 2171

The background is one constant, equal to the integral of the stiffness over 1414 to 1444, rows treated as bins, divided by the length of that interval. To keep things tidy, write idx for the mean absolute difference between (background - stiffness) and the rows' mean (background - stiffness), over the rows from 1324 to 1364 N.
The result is 13.9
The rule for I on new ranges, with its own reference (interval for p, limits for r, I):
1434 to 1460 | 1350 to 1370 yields 0.94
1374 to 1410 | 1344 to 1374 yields 0.79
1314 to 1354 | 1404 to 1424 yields 0.89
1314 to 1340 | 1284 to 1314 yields 0.96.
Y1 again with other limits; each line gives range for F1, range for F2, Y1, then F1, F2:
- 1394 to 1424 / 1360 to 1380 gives 2863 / 2105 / 758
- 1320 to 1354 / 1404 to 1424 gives 3482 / 2058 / 1424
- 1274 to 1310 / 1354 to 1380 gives 3419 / 2471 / 948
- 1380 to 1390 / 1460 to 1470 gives 1384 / 622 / 763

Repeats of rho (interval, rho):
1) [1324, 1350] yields 1327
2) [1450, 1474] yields 1467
